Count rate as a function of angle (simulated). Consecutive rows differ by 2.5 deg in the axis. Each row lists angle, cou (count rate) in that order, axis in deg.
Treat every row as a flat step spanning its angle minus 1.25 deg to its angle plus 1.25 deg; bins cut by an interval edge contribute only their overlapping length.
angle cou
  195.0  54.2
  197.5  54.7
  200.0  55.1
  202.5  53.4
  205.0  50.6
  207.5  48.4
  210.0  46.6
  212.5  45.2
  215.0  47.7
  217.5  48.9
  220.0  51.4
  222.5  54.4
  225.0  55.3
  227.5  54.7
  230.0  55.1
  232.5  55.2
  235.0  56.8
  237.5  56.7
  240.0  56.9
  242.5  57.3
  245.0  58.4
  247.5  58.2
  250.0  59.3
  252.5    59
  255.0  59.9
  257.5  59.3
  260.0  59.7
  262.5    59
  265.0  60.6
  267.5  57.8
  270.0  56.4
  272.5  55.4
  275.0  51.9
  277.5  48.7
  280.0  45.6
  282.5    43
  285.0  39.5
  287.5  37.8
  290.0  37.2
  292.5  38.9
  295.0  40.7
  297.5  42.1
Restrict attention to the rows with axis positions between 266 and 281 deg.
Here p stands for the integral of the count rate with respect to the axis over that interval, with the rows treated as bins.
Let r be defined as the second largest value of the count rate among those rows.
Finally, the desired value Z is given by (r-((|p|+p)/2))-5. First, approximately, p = 793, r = 56.4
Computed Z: -742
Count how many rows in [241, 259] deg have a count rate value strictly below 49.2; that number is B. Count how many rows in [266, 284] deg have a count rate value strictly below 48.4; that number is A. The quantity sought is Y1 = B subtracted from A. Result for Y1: 2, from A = 2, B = 0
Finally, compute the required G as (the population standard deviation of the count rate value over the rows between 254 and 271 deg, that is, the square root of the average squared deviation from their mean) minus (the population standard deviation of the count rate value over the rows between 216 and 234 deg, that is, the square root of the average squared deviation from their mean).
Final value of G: -1.0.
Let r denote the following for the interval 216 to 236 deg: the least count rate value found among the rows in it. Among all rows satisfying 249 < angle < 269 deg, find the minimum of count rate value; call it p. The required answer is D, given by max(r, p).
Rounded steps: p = 57.8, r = 48.9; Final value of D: 57.8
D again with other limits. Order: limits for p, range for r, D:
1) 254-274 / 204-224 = 55.4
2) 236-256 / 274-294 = 56.7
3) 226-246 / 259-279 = 54.7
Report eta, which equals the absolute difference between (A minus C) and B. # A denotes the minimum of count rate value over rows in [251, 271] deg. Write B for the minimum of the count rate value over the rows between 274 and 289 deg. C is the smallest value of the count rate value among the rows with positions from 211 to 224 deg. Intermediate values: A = 56.4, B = 37.8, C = 45.2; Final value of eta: 27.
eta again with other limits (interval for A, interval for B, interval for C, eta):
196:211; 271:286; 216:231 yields 42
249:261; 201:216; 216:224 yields 35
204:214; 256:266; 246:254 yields 72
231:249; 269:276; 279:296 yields 34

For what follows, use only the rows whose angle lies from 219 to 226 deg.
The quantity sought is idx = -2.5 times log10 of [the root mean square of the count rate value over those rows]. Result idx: -4.33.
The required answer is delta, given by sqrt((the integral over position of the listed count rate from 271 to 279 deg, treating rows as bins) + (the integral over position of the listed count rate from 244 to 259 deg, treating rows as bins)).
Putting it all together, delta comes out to 36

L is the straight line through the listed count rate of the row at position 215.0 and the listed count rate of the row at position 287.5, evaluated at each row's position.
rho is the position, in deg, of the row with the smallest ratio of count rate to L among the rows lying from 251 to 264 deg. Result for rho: 252.5 deg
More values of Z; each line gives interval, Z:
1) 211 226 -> -706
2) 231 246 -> -800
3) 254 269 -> -835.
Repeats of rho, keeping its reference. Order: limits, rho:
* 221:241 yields 222.5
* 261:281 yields 280.0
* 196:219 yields 212.5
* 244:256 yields 245.0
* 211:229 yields 212.5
